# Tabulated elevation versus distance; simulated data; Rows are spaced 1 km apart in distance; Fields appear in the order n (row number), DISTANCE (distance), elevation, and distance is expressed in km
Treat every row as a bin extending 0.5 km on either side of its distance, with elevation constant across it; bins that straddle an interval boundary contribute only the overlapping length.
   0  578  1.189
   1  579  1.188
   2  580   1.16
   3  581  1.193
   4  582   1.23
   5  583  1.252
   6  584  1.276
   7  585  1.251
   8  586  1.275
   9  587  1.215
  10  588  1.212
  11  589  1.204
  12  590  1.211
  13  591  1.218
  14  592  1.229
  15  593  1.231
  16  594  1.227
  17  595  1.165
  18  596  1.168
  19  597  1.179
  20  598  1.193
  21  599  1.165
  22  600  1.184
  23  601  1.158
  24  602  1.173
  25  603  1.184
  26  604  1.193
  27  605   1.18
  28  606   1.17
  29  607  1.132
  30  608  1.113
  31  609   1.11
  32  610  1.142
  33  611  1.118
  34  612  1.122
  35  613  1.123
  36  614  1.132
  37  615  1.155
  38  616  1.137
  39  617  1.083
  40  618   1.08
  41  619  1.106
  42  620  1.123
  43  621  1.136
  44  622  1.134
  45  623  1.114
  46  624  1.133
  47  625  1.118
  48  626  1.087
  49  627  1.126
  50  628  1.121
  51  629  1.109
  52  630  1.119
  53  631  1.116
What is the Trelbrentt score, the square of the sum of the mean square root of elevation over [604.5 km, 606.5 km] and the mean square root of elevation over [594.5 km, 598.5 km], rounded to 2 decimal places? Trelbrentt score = 4.70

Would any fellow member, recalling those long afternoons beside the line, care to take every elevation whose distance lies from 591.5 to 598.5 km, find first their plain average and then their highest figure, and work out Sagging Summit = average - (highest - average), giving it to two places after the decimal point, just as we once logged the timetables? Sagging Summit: 1.17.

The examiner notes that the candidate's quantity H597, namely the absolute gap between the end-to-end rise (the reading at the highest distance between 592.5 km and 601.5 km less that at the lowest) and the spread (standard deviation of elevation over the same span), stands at 0.10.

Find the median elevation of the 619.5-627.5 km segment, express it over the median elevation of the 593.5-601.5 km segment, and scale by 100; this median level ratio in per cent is 96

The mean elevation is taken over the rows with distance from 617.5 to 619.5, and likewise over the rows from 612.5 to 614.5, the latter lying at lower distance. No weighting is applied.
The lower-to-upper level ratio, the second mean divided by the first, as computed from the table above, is 1.03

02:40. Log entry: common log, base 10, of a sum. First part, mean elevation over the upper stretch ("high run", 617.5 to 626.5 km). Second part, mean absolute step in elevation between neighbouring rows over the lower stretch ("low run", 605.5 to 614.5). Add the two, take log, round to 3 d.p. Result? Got 0.053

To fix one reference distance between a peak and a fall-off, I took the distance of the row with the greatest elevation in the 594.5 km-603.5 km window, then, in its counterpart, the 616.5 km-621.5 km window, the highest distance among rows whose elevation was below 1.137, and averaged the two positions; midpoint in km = 609.5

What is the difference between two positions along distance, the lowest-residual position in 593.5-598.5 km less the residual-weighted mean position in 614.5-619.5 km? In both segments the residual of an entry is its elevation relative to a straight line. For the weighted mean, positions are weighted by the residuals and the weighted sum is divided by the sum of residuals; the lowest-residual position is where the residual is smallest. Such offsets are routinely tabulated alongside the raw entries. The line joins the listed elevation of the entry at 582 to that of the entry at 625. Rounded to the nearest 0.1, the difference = -23.0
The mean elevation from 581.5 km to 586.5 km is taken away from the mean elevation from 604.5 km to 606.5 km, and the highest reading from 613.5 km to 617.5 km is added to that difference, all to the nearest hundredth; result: 1.07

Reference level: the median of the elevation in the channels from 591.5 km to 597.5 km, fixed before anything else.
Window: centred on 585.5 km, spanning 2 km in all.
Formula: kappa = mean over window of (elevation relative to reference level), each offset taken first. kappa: 0.06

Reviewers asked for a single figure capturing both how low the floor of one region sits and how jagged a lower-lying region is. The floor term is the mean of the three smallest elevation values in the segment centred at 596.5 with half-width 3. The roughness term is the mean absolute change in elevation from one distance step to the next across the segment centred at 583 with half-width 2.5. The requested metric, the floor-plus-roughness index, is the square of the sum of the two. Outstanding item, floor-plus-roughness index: 1.42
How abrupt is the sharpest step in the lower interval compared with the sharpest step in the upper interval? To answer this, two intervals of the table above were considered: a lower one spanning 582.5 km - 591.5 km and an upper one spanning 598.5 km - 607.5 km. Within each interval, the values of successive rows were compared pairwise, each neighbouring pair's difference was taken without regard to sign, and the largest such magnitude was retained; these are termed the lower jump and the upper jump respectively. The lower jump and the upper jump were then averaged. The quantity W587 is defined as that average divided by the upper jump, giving 1.3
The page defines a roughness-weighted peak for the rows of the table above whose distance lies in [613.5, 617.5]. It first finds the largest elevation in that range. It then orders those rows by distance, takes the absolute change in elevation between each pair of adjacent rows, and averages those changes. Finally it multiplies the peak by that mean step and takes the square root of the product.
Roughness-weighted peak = 0.191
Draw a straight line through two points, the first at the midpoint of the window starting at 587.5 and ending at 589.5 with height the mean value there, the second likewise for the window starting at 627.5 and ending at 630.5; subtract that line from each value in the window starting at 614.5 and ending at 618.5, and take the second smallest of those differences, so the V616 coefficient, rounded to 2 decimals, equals -0.06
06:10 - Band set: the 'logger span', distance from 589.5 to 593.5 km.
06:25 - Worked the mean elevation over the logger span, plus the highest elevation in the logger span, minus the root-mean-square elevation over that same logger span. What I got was 1.23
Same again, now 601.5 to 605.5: 1.19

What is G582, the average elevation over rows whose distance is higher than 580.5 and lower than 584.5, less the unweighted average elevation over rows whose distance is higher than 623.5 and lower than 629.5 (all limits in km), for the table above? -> 0.12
